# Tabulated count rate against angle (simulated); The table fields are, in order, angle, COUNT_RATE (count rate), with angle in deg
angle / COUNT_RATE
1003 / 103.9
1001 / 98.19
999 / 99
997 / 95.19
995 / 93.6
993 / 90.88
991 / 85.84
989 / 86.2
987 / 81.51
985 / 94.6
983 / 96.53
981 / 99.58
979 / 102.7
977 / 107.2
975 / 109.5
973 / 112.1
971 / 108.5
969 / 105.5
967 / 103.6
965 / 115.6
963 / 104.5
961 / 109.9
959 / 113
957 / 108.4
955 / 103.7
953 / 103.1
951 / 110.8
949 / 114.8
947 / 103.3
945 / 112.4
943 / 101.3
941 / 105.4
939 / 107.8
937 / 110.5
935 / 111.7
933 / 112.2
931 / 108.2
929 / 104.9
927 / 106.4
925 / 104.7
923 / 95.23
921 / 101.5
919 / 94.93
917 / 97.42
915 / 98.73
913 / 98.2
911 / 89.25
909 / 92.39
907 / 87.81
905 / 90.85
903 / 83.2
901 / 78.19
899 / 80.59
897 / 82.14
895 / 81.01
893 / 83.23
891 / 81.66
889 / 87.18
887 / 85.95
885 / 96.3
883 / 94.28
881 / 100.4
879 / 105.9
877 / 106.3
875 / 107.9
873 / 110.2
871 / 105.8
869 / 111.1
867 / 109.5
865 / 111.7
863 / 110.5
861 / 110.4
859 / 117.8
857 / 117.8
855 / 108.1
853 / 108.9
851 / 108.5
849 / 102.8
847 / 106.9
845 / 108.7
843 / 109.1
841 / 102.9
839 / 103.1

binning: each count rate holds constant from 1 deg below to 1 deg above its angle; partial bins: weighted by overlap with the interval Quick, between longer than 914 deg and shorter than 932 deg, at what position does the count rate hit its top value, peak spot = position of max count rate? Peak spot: 931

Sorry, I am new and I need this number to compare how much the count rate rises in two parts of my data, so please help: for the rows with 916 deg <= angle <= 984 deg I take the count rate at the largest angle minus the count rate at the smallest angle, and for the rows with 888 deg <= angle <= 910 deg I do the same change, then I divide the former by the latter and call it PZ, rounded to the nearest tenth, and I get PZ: -0.2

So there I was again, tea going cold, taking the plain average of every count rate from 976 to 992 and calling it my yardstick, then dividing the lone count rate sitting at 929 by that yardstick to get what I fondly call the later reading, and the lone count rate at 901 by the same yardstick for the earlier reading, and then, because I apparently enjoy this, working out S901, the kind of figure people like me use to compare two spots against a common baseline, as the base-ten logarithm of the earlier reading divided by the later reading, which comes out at -0.13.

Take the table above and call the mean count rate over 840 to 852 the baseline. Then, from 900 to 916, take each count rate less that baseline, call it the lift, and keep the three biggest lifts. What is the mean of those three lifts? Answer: -10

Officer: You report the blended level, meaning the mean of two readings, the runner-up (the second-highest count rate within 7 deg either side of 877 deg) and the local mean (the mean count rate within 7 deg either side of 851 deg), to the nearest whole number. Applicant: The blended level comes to 108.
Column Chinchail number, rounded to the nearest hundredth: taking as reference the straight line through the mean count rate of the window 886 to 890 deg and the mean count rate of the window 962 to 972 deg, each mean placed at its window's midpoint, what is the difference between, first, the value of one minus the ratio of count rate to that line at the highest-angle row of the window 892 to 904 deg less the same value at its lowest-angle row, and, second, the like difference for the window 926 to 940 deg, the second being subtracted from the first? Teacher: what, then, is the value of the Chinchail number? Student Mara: 0.01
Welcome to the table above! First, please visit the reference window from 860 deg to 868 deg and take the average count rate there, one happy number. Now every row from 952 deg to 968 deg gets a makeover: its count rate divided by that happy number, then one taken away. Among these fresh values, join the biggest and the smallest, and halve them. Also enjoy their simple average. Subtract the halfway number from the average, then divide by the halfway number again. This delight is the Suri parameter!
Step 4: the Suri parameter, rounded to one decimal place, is 1.4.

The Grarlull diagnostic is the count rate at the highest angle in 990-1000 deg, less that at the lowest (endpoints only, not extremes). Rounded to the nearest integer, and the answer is 13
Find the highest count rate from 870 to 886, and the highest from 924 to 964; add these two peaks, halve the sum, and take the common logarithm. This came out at 2.05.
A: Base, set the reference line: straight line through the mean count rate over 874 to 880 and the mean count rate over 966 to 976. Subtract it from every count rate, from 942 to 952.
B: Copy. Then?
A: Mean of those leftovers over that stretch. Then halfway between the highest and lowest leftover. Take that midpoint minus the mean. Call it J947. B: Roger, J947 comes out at -0.5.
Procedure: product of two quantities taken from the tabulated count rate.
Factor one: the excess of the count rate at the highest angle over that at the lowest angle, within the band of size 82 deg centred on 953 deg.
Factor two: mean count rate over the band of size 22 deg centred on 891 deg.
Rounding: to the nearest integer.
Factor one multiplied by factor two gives -633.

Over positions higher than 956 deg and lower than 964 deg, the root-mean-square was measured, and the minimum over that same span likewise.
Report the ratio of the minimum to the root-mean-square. 0.959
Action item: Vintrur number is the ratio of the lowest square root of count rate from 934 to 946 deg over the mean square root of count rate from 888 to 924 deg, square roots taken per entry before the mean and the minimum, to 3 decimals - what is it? 1.067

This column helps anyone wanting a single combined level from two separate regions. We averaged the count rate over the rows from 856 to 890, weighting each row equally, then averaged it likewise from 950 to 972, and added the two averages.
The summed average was 213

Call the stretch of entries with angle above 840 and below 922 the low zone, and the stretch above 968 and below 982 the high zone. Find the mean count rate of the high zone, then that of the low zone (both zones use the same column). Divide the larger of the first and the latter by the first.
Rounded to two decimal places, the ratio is 1.00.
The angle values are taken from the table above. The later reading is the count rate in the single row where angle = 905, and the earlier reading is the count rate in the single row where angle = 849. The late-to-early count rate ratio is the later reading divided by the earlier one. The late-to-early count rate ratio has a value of 0.88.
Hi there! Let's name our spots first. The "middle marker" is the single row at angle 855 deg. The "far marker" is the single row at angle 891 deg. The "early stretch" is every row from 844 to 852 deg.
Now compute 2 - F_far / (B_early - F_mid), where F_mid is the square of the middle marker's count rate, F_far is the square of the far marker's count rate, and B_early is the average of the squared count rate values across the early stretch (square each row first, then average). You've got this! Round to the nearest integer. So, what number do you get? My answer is 25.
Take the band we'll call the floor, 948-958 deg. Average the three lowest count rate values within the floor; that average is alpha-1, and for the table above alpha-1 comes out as 105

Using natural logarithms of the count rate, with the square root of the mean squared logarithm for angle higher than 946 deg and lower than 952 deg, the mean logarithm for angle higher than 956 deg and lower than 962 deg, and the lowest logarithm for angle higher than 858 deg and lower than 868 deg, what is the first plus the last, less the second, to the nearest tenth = 4.7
